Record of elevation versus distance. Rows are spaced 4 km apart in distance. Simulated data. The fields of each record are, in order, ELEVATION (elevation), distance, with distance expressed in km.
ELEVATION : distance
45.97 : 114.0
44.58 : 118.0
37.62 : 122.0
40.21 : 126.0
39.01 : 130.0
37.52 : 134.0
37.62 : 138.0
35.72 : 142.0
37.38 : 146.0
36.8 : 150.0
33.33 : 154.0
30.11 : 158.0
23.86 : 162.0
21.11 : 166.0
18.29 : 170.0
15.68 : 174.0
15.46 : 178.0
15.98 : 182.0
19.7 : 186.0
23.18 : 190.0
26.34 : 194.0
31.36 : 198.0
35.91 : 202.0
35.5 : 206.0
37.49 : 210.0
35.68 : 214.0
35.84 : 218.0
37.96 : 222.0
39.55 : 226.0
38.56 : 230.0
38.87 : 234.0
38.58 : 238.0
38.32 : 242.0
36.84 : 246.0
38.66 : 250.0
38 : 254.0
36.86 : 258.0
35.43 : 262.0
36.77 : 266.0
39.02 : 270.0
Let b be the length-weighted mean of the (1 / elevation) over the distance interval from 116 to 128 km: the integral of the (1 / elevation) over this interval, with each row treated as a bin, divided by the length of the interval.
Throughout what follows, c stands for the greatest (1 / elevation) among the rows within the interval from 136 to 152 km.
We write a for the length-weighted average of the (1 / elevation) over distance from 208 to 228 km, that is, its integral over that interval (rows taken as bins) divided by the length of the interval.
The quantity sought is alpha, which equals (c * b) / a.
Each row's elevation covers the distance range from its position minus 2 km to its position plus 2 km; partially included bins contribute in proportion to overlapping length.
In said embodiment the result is 0.026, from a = 0.0268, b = 0.025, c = 0.0280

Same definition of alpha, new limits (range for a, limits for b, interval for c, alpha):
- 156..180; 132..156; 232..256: 0.015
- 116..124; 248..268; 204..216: 0.031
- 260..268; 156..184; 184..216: 0.096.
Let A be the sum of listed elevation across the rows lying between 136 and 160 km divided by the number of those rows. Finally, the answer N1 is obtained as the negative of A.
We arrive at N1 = -35.2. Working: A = 35.2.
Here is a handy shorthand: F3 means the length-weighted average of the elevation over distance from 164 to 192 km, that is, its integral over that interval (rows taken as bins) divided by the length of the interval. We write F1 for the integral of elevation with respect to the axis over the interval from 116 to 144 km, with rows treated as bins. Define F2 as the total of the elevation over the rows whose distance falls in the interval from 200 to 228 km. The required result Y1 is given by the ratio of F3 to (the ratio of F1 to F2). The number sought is 4.4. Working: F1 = 1089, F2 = 258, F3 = 18.5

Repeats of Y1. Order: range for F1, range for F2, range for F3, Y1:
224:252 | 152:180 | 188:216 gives 4.7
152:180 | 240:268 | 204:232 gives 15.4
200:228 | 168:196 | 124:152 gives 4.9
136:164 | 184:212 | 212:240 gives 8.4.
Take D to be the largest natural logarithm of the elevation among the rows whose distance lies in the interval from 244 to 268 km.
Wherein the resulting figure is 3.65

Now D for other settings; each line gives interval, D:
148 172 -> 3.61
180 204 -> 3.58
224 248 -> 3.68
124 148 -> 3.69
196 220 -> 3.62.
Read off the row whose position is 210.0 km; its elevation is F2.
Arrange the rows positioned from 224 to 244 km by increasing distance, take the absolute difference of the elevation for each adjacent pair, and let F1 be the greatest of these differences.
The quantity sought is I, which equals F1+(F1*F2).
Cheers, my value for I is 38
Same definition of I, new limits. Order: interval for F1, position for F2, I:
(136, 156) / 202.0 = 128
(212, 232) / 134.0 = 82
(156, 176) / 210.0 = 241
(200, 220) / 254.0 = 78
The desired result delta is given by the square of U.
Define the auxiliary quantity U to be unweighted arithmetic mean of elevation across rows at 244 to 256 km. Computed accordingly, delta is 1431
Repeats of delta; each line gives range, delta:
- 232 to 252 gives 1463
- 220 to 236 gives 1500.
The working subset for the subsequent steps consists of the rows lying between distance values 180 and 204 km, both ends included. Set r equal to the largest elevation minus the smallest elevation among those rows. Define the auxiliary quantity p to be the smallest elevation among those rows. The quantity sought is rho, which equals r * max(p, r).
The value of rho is 397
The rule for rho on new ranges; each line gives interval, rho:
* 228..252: 75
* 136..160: 226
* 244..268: 114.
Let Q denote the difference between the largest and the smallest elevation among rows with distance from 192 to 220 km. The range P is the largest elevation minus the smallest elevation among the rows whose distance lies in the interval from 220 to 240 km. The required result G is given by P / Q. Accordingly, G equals 0.1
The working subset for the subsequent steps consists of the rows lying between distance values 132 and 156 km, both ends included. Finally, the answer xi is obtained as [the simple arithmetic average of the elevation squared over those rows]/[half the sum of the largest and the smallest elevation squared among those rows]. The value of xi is 1.05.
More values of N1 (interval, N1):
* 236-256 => -38.1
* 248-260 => -37.8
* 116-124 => -41.1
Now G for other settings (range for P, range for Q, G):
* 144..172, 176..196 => 1.8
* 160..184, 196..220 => 1.4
